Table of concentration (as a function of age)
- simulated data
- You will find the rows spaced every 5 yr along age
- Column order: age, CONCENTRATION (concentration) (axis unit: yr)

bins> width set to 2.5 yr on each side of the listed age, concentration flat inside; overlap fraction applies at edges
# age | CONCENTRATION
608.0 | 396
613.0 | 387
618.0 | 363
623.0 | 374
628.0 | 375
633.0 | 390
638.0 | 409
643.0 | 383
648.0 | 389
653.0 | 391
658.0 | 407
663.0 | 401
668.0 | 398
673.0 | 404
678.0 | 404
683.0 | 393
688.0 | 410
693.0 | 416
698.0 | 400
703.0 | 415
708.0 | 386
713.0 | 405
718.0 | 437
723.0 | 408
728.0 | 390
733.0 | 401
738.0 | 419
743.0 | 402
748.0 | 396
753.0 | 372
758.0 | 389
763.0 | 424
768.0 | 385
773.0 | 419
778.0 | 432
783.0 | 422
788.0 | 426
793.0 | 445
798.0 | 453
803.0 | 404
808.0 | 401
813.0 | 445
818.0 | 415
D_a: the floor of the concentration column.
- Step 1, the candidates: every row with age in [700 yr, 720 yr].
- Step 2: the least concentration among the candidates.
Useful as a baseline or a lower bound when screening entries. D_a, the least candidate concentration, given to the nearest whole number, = 386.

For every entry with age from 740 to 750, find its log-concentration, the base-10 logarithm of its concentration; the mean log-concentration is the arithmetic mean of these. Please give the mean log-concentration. 2.60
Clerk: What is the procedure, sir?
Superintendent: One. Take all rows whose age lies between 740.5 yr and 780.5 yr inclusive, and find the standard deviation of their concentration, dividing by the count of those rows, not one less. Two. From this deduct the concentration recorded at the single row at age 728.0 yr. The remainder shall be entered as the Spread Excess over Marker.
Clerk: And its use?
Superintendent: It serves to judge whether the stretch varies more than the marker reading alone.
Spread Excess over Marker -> -370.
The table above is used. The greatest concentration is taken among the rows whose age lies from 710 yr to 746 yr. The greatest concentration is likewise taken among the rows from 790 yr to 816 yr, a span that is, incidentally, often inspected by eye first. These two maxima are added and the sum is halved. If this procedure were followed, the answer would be 445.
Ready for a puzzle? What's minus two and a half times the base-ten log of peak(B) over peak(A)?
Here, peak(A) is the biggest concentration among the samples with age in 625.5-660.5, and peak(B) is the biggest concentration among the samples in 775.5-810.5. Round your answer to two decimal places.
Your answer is -0.11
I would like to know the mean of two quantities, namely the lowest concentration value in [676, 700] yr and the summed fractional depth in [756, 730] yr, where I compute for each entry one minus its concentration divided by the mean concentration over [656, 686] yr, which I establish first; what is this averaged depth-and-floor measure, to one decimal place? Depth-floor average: 196.5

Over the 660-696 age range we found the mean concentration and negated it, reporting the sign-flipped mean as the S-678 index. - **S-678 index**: -404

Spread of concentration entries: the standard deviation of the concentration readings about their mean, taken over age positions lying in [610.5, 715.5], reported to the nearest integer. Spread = 14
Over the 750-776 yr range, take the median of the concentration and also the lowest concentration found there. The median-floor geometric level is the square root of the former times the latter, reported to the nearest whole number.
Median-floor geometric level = 380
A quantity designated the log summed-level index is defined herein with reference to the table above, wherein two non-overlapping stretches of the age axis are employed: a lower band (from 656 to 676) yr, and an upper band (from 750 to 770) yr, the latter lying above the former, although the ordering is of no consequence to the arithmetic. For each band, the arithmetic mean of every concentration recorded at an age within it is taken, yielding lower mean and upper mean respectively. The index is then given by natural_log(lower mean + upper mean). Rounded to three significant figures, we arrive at 6.68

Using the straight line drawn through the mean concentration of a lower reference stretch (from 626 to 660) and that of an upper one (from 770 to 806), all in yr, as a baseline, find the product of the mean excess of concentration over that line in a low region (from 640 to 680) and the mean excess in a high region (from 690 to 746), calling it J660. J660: -3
